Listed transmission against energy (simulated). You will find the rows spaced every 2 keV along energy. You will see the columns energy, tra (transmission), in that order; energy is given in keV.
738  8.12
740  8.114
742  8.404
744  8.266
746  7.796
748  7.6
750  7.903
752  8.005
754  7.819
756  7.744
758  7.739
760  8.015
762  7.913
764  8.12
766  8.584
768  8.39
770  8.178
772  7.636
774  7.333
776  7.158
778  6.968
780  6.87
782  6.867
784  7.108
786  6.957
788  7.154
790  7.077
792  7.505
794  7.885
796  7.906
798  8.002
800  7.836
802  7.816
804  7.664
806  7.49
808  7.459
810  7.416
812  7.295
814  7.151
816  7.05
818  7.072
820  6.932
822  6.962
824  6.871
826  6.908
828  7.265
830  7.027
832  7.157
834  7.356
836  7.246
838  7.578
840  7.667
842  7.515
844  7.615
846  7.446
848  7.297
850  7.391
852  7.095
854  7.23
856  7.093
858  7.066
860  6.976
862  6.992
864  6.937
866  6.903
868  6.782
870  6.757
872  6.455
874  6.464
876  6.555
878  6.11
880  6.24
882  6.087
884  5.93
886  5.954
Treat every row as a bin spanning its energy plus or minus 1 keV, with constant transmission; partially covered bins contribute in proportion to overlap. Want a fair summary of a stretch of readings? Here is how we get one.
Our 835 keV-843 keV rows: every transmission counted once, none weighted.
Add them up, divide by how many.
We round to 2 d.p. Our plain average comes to 7.50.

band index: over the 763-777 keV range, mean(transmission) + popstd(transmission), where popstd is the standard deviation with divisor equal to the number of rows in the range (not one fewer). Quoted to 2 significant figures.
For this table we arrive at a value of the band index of 8.4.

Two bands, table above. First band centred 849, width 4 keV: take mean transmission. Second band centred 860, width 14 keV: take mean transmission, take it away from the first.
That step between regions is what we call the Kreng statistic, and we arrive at 0.3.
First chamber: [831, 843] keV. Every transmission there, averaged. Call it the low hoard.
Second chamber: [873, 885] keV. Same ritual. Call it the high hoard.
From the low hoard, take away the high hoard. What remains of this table 1.2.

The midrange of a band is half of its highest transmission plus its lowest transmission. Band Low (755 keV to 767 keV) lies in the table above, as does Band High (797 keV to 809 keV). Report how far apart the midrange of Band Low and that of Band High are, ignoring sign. 0.43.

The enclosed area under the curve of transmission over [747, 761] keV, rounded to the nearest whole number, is 110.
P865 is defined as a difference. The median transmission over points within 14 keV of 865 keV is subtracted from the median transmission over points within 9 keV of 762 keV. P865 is 1.1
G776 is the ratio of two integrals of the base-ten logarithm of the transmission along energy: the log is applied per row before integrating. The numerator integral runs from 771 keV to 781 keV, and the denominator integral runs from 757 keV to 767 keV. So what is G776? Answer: 0.945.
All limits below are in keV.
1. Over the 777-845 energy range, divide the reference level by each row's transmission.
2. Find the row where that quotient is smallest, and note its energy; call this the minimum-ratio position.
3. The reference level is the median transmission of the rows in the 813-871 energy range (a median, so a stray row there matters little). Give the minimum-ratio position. 798 keV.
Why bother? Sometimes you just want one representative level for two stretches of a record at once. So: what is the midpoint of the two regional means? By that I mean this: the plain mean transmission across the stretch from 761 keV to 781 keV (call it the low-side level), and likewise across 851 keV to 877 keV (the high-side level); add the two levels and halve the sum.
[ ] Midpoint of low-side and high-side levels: 7.29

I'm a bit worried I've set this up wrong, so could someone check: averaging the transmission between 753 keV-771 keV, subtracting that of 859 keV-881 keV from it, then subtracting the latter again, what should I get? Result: -5.2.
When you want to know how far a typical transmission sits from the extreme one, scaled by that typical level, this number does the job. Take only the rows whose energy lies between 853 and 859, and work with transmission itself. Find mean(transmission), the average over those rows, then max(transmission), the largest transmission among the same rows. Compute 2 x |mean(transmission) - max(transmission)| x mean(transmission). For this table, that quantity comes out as 1.4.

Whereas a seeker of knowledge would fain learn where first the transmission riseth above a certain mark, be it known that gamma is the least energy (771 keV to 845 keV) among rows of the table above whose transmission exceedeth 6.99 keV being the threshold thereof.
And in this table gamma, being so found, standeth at 772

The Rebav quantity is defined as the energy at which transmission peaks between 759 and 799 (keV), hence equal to 766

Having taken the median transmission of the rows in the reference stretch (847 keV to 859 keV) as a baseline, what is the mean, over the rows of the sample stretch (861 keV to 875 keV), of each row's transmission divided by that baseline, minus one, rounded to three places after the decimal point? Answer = -0.057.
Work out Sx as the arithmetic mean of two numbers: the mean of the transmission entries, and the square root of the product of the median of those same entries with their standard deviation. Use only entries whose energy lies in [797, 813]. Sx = 4.5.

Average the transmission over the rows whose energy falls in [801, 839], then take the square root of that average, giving 2.69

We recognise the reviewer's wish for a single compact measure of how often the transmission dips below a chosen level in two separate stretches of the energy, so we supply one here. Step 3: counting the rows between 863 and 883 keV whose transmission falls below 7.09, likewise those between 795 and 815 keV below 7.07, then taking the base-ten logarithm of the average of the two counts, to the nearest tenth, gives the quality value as 0.7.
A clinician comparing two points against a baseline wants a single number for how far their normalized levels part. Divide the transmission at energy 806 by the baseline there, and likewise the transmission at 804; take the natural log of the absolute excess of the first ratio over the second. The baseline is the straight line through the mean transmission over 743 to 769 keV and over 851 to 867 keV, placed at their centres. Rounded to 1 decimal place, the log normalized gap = -3.9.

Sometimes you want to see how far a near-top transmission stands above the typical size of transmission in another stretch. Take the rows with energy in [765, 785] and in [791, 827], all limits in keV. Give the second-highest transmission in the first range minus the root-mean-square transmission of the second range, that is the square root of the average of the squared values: 1.0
